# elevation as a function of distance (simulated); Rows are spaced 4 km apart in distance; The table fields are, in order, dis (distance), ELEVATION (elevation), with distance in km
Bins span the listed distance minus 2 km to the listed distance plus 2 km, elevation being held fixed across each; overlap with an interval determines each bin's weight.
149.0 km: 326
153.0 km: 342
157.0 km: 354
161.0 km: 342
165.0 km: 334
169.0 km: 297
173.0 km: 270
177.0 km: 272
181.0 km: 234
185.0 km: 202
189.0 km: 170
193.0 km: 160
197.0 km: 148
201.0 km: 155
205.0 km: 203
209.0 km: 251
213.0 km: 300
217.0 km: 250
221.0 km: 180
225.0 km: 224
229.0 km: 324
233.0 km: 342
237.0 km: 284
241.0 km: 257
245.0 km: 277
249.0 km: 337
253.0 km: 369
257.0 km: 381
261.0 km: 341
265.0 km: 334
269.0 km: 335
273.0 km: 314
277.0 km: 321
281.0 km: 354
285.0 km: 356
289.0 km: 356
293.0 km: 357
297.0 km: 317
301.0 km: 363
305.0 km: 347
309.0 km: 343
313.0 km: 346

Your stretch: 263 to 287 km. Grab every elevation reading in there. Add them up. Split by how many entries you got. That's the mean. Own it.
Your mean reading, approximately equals 336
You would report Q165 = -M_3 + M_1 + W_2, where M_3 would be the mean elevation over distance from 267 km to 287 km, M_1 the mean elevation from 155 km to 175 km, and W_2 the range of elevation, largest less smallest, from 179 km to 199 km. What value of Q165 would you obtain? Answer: 69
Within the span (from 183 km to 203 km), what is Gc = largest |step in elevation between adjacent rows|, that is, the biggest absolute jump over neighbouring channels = 32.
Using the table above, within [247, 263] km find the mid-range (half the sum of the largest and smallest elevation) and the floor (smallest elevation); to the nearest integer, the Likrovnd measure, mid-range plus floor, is 696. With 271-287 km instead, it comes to 649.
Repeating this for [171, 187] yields 439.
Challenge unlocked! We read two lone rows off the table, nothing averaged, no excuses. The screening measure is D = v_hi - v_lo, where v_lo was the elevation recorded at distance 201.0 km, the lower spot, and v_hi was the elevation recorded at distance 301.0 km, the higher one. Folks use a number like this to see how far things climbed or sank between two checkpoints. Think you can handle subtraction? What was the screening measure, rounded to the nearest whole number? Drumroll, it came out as 208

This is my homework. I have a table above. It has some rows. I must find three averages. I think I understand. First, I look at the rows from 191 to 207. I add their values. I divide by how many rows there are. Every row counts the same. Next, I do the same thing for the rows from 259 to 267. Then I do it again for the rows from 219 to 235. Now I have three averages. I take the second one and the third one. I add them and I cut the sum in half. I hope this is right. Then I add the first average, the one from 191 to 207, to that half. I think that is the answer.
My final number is 469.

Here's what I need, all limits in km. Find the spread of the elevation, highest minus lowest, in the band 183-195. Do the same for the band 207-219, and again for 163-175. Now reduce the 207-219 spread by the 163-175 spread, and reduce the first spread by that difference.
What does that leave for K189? 56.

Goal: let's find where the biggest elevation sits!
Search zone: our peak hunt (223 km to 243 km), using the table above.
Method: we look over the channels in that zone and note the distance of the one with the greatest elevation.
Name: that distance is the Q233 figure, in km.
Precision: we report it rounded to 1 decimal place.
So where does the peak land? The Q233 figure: 233.0 km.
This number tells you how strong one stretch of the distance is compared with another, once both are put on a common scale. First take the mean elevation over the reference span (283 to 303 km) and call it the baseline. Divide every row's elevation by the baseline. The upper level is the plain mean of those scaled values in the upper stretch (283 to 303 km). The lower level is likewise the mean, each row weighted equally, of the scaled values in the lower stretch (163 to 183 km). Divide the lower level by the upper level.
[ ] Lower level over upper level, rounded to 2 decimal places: 0.80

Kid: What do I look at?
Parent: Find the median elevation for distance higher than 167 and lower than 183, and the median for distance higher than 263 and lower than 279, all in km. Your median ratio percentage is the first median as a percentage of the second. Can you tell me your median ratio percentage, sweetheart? 83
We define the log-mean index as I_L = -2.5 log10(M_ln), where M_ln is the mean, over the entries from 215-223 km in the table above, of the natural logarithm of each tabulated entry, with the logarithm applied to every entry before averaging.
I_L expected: -1.82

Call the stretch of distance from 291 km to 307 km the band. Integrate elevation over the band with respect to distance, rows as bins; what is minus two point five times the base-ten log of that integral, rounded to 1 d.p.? -9.4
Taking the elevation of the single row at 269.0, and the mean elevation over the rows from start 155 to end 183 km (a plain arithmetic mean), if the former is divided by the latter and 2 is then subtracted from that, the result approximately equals -0.88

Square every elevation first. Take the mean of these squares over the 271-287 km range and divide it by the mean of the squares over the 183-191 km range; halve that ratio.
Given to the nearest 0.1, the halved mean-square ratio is 1.6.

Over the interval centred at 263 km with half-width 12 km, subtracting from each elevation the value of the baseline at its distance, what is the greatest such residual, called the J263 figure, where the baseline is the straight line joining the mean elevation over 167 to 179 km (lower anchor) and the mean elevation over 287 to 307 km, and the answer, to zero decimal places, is 55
